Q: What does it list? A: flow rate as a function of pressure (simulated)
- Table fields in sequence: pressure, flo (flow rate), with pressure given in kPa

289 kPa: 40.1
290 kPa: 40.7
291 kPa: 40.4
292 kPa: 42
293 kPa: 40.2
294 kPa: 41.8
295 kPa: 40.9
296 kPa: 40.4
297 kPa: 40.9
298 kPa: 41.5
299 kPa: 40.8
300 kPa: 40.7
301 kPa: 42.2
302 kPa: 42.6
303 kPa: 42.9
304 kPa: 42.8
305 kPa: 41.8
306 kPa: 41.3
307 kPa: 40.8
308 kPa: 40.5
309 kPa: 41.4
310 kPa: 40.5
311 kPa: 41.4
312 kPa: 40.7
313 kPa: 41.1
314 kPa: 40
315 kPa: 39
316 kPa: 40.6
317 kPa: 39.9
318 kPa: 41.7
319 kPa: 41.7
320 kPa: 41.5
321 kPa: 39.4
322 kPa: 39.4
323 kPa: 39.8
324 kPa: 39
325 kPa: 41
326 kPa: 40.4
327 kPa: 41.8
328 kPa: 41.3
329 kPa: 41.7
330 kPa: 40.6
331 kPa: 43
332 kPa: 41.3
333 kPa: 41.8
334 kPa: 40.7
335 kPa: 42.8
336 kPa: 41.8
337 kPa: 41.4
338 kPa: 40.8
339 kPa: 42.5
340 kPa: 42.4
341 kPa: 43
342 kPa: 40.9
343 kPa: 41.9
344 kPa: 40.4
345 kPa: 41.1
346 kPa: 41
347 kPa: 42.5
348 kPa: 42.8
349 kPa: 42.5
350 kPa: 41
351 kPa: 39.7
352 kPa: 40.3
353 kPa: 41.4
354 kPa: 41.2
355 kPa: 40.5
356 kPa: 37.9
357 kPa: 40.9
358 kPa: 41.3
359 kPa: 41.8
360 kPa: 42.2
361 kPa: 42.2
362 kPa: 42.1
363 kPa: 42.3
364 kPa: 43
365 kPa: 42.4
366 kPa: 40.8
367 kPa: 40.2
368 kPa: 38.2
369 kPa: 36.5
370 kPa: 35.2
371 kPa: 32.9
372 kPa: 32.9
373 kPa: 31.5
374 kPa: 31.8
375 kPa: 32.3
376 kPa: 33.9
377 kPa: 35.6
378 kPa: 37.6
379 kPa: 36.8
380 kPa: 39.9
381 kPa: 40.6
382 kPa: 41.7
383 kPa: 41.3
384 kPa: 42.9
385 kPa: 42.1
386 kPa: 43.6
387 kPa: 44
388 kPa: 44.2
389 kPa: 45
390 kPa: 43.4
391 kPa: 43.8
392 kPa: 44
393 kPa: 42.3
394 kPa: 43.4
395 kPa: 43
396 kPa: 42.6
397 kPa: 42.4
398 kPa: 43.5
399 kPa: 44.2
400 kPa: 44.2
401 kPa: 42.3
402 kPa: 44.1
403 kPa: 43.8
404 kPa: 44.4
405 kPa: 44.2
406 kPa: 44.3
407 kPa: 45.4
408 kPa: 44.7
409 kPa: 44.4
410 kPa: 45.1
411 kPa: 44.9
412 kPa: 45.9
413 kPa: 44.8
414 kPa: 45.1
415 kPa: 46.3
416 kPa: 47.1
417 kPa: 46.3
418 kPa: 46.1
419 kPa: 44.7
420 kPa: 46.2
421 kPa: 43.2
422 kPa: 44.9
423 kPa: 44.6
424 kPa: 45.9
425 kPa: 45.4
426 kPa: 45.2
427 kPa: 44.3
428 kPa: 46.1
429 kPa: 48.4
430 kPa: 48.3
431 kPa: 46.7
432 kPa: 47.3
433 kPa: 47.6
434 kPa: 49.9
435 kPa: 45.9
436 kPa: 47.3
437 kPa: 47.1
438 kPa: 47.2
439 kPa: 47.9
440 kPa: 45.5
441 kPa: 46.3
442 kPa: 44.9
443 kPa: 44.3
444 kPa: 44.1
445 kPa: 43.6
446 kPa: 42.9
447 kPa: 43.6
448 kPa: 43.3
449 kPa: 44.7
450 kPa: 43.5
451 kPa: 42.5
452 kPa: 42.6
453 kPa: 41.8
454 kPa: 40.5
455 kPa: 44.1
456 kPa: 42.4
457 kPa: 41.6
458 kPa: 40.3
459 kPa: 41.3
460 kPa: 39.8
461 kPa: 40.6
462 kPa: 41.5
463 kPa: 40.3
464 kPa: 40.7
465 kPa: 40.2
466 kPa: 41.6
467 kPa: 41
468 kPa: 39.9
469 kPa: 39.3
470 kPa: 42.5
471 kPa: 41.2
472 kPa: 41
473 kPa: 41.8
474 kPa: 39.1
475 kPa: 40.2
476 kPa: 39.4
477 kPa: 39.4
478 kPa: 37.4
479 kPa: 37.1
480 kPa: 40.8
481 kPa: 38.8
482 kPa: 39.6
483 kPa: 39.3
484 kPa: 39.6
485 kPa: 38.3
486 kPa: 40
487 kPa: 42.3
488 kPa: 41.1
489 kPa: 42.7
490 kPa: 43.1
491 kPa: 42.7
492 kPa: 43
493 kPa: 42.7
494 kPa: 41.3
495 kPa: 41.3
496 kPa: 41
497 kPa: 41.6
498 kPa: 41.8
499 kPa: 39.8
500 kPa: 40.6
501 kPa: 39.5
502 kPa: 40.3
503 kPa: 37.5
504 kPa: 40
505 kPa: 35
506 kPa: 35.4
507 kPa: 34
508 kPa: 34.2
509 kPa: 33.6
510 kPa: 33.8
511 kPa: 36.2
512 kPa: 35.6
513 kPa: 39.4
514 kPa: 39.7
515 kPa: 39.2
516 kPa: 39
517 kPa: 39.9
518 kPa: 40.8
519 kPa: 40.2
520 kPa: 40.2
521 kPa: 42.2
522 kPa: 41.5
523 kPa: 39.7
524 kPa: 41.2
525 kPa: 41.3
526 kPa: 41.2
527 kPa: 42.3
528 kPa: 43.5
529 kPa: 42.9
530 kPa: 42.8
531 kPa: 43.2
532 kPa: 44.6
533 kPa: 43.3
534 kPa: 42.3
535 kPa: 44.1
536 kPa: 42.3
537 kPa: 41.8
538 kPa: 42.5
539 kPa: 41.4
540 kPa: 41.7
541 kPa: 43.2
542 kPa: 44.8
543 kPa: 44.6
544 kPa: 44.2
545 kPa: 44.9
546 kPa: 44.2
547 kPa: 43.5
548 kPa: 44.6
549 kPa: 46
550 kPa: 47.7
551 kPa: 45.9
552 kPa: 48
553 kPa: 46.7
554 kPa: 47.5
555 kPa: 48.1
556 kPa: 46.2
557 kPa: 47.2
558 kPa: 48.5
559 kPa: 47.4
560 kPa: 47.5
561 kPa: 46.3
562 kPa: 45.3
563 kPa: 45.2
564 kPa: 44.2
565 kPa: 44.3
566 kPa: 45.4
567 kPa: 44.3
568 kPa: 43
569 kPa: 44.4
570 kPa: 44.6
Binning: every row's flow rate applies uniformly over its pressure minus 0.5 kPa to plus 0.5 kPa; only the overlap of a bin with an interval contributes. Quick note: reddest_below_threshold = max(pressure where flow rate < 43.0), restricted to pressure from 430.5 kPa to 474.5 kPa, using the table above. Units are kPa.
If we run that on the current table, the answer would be 474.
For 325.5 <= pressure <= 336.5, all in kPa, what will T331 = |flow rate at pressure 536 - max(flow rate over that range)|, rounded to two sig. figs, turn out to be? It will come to 0.70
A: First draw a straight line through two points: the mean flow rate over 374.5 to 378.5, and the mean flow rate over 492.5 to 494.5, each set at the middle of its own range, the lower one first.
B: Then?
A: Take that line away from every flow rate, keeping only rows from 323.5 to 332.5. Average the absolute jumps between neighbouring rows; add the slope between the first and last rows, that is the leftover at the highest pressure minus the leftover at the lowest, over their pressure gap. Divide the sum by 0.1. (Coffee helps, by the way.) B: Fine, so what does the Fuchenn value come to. 15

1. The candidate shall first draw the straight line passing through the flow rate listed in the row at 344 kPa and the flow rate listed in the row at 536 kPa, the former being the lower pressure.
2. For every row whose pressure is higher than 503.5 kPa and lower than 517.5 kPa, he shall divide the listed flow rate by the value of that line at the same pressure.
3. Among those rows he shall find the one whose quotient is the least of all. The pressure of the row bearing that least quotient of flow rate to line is 509 kPa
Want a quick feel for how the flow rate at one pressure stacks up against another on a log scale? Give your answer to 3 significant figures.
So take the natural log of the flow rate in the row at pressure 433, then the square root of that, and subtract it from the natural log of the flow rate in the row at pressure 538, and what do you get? 1.78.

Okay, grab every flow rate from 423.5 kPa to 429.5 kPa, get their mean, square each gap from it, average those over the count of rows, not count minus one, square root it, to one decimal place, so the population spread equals 1.3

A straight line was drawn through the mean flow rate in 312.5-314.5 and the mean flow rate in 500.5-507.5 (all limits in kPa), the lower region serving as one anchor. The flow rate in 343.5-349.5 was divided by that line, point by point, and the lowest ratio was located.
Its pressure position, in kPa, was 344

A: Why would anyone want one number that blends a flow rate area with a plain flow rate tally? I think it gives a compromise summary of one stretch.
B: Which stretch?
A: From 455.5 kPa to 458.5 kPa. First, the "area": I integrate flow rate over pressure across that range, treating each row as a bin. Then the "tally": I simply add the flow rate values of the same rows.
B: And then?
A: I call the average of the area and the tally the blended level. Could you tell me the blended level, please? 124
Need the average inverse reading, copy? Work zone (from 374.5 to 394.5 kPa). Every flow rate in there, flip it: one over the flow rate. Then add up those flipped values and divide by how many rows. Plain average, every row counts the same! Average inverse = 0.0247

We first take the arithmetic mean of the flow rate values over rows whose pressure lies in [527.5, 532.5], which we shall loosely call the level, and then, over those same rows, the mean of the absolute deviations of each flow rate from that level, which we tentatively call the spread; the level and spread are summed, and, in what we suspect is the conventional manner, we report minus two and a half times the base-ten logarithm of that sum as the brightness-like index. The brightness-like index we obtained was -4.11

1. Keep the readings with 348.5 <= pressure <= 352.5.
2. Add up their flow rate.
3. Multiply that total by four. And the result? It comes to 654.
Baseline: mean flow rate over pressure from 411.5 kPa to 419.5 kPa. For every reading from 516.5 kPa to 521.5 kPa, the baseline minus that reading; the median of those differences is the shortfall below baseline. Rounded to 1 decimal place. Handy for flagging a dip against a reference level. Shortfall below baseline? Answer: 5.6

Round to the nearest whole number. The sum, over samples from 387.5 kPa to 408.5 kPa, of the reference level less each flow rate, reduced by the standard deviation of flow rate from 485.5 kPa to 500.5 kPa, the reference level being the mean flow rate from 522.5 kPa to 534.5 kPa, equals -31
